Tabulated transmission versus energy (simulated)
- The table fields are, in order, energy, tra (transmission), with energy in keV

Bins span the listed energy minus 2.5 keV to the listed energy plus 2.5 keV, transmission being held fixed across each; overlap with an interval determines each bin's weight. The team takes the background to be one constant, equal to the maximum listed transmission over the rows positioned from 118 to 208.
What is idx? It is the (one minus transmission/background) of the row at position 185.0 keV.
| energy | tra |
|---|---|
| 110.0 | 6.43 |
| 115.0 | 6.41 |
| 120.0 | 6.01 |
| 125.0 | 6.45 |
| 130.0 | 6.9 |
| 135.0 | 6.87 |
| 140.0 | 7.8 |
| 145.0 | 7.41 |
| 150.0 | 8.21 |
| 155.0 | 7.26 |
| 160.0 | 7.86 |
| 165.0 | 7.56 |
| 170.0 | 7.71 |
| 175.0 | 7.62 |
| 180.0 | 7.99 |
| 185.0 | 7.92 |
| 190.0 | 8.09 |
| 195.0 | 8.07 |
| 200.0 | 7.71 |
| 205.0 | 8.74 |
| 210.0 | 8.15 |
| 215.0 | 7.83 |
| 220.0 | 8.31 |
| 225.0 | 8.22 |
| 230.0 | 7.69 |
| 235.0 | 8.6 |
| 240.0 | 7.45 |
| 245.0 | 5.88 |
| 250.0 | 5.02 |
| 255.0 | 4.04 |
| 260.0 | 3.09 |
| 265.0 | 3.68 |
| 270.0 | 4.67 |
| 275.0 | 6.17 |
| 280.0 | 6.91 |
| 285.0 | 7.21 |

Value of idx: 0.09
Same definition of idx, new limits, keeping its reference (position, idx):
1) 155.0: 0.17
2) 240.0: 0.15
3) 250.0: 0.43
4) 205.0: 0.00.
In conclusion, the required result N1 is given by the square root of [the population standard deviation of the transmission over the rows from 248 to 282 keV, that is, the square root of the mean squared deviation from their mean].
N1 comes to 1.1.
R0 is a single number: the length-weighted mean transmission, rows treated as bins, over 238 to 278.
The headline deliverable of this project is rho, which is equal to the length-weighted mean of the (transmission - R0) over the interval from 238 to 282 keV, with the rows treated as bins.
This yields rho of 0.2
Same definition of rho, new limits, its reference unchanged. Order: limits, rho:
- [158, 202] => 2.8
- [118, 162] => 2.2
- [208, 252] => 2.5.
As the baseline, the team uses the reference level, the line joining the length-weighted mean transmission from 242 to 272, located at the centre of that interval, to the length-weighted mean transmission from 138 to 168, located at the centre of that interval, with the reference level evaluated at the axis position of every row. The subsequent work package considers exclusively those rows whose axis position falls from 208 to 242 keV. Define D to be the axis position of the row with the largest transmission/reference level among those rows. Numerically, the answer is 235.0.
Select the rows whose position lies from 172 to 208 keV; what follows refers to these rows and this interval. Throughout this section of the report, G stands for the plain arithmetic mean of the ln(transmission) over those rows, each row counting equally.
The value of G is 2.08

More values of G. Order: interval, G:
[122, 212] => 2.04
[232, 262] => 1.68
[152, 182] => 2.04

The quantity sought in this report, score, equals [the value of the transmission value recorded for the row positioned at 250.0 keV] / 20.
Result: 0.251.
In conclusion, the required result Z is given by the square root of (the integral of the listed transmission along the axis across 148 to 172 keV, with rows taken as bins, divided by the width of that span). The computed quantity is 2.78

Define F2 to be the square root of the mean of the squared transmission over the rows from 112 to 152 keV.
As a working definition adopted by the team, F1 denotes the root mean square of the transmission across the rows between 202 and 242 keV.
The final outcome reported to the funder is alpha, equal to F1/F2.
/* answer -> 1.16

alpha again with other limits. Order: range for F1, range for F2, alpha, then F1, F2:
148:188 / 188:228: 0.95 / 7.8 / 8.15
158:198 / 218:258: 1.11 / 7.9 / 7.08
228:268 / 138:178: 0.78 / 6.0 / 7.68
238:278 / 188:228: 0.64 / 5.2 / 8.15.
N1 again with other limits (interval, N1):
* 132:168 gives 0.6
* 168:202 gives 0.4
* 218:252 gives 1.1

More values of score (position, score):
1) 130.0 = 0.345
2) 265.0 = 0.184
